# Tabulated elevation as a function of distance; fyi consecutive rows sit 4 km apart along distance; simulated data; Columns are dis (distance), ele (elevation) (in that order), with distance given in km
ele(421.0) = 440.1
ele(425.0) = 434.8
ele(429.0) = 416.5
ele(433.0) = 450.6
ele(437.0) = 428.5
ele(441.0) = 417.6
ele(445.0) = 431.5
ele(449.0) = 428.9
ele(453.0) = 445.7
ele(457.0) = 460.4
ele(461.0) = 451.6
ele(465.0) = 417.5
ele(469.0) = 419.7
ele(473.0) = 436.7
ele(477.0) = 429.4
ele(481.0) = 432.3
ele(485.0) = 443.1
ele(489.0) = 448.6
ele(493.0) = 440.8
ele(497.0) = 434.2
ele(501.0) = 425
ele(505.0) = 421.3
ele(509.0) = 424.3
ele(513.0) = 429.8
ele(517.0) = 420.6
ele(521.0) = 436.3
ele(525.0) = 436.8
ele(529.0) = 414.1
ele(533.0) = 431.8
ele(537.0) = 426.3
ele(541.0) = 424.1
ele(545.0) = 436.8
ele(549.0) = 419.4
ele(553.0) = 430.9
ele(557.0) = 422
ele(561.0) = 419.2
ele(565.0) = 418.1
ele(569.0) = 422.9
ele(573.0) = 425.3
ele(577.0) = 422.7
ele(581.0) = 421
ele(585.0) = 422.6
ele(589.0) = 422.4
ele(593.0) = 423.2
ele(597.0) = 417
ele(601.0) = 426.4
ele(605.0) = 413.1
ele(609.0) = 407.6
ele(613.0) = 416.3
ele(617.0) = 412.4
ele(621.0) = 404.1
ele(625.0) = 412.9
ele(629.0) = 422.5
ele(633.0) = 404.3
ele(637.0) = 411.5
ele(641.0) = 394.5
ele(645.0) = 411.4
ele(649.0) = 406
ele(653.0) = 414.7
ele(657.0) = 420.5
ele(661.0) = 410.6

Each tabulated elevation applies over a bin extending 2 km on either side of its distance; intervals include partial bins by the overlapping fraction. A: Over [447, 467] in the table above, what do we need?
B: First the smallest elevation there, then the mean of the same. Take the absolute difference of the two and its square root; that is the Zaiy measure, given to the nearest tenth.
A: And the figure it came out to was 4.8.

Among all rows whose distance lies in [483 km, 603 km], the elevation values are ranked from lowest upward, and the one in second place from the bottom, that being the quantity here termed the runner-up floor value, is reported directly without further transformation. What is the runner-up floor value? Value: 417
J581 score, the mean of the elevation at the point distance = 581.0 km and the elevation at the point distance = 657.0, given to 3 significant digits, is 421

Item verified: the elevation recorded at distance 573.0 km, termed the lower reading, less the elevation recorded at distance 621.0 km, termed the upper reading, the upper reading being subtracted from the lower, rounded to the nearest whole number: 21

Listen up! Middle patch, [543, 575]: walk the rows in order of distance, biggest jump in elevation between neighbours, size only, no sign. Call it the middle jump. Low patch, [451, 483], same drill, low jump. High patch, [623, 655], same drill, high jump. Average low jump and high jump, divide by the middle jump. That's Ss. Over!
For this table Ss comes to 1.5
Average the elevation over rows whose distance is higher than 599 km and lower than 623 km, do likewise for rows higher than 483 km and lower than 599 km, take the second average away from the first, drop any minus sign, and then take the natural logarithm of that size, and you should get 2.61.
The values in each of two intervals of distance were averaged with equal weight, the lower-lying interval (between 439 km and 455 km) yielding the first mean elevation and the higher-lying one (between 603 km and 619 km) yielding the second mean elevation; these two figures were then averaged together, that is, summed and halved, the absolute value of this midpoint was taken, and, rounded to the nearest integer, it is 422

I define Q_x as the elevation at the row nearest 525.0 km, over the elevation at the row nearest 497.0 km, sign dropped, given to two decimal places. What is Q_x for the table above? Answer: 1.01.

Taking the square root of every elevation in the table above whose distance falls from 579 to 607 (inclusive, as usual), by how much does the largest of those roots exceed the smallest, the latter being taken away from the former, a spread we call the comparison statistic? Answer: 0.32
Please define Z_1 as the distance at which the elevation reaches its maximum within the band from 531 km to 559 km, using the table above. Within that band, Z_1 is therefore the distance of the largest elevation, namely 545.0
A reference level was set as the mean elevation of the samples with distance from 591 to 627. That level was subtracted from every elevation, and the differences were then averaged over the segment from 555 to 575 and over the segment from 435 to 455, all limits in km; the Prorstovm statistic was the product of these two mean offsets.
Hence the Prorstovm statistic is 105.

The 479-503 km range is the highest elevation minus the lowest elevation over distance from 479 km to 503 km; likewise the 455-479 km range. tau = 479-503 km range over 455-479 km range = 0.55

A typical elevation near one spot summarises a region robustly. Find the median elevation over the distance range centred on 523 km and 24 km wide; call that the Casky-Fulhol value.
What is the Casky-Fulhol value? 431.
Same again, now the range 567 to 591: 423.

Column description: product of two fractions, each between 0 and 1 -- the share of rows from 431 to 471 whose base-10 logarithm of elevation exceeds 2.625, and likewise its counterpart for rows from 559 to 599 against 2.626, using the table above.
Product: 0.28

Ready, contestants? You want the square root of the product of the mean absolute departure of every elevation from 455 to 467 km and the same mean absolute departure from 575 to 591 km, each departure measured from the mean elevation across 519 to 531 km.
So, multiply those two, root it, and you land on 12.3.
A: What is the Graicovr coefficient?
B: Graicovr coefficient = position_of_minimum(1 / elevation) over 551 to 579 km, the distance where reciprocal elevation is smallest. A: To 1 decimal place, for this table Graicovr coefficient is 553.0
